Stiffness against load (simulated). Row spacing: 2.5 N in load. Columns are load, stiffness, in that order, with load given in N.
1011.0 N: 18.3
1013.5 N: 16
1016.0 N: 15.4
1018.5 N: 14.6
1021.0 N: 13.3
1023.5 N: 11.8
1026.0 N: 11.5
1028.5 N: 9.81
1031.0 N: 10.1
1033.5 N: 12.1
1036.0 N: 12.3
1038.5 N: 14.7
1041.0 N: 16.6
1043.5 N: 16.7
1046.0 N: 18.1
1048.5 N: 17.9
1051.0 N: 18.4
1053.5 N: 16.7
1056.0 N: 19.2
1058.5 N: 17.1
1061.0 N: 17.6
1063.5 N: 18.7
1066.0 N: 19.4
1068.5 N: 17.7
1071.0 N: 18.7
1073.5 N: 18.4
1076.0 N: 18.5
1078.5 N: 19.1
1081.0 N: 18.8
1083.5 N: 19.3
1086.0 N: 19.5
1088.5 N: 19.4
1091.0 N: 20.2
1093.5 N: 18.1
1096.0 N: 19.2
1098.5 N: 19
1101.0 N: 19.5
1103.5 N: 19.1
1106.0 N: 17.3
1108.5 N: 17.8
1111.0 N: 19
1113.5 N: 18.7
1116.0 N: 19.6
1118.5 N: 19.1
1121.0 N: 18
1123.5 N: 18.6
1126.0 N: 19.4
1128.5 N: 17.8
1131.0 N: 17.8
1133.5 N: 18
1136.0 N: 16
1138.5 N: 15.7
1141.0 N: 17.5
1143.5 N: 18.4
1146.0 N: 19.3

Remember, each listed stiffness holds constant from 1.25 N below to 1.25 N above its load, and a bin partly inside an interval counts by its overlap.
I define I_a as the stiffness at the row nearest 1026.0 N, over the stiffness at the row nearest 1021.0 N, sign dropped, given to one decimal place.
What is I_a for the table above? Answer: 0.9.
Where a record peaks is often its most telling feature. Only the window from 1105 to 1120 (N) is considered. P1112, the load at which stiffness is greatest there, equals 1116.0 N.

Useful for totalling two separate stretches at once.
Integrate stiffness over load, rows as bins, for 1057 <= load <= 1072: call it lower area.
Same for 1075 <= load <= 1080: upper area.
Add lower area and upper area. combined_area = 367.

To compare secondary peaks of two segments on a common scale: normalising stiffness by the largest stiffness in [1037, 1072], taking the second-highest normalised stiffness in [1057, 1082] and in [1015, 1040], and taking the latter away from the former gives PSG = 0.23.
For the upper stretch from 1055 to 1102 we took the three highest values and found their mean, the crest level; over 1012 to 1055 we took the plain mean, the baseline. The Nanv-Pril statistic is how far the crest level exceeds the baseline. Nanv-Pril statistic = 5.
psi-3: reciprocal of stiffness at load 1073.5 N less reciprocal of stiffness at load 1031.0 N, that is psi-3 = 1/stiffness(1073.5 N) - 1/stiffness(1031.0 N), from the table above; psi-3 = -0.045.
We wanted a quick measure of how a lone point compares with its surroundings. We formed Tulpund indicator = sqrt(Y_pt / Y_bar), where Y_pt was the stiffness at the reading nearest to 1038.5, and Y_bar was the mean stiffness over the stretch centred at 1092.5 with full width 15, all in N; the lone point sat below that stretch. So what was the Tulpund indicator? 0.874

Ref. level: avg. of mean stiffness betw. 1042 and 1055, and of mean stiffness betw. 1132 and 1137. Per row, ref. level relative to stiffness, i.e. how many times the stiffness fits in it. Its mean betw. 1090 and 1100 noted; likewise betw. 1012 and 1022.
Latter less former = 0.3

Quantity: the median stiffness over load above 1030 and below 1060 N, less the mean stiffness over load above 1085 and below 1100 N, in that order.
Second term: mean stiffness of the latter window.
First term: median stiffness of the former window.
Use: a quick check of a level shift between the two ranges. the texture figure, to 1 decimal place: -2.5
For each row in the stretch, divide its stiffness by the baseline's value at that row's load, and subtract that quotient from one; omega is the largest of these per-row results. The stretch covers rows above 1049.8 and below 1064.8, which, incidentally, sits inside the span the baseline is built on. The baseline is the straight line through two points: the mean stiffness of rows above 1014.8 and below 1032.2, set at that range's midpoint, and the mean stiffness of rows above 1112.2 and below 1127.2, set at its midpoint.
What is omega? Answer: -0.16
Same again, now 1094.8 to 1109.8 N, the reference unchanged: 0.04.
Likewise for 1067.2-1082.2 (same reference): -0.15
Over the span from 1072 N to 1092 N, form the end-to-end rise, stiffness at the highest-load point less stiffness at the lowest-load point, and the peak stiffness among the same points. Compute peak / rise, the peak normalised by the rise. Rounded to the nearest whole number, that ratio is 11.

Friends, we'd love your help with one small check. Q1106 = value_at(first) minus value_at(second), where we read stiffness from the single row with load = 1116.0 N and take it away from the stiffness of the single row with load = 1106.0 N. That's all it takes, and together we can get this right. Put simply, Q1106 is -2.3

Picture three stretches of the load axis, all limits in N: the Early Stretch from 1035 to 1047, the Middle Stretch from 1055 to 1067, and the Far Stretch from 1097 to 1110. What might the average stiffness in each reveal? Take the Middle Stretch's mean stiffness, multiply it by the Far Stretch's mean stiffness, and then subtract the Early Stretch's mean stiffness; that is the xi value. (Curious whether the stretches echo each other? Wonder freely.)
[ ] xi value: 325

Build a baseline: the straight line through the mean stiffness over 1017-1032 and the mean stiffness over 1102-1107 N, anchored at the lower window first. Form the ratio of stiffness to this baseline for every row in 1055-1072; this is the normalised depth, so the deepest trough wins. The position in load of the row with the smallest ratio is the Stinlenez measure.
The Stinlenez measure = 1068.5 N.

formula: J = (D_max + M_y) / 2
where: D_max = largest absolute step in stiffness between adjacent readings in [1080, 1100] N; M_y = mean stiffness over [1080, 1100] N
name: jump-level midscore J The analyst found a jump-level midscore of 10.6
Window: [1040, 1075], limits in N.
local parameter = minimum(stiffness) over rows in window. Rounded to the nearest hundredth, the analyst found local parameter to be 16.60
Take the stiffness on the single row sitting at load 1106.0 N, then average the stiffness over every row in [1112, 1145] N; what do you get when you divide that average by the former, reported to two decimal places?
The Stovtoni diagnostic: 1.04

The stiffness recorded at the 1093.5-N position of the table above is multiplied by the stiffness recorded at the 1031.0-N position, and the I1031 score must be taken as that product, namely 183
